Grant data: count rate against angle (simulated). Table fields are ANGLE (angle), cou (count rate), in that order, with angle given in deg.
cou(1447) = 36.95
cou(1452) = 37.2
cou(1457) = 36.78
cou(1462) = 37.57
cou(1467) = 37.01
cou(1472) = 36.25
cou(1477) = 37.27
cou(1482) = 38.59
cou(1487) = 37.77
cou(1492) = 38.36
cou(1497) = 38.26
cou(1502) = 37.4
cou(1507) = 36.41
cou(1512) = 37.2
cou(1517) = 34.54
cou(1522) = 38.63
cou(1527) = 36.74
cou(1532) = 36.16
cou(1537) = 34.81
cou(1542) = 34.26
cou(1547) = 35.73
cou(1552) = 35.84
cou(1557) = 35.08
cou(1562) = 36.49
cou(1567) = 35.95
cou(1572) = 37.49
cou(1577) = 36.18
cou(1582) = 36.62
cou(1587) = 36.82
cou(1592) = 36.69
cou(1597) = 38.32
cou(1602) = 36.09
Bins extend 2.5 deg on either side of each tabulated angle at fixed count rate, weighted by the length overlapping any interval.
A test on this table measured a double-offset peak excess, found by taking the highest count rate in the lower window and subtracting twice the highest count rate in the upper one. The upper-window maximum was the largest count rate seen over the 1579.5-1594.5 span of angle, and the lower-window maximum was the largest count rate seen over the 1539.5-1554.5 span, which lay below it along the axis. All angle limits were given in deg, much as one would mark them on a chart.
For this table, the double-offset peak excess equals -37.8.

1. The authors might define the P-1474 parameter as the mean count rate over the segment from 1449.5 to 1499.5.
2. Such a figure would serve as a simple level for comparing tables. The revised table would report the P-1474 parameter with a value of 37.5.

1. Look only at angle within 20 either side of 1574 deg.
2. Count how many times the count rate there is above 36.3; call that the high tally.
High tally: 5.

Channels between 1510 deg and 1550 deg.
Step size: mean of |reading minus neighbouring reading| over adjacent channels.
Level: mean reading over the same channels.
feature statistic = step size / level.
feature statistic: 0.050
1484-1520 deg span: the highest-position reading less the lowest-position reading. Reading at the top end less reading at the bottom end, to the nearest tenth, -3.2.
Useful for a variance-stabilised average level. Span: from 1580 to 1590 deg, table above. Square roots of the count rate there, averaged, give 6.06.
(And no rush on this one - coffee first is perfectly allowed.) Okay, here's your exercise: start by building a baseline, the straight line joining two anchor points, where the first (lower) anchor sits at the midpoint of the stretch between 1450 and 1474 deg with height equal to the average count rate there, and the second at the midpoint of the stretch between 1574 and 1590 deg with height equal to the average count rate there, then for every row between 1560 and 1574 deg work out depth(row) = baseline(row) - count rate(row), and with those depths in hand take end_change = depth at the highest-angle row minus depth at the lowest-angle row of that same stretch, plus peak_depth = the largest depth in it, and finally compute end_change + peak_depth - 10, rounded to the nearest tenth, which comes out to -10.4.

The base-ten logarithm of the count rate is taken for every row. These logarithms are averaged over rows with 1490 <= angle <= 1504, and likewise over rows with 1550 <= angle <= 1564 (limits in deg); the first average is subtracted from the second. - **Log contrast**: -0.026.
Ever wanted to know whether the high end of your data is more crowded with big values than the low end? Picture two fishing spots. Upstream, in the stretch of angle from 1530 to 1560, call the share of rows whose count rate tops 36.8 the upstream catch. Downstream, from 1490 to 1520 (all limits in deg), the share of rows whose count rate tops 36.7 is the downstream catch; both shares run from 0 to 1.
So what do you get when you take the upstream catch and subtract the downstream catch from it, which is -0.67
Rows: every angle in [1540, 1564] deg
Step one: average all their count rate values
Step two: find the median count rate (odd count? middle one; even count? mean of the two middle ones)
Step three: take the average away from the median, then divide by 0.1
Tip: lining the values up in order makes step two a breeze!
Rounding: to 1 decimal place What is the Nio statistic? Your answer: 2.5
